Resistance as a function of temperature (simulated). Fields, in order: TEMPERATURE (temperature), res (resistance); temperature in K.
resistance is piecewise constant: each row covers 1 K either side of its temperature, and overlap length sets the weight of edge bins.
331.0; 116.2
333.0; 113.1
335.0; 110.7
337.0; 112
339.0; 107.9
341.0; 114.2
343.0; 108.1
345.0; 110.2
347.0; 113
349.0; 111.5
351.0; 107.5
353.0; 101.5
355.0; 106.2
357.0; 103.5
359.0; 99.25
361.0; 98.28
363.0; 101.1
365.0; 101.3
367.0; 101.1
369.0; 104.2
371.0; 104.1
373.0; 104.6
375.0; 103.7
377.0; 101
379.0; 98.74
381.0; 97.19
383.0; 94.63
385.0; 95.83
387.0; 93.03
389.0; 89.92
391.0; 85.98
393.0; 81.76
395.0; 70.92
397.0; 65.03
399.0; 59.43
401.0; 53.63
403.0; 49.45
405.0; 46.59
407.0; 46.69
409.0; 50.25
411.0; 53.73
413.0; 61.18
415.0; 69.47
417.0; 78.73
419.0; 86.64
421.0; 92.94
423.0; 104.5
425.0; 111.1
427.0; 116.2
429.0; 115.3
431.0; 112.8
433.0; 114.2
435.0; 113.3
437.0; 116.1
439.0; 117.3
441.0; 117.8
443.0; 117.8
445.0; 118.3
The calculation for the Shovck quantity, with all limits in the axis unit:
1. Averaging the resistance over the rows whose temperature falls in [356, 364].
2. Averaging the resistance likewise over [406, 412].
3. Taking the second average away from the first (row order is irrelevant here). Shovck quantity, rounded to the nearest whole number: 50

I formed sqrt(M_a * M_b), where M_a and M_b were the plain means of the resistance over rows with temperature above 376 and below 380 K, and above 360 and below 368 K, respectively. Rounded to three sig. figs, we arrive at 100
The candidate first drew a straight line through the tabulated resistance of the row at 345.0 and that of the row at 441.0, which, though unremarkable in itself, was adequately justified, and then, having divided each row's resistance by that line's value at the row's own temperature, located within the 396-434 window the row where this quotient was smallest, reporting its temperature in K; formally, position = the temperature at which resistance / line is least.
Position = 405.0 K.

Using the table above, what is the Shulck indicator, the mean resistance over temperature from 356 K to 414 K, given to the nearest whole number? 83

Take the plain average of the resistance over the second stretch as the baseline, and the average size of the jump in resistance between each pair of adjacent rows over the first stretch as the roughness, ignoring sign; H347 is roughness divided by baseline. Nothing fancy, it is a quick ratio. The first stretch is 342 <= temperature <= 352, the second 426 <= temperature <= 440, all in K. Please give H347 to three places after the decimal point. 0.023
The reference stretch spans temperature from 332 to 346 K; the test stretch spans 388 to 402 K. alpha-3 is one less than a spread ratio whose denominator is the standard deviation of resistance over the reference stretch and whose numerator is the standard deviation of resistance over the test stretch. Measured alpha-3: 4.8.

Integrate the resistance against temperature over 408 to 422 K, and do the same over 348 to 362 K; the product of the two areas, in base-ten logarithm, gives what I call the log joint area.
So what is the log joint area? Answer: 6.16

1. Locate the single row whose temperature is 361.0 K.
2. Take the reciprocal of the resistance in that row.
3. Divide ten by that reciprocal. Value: 983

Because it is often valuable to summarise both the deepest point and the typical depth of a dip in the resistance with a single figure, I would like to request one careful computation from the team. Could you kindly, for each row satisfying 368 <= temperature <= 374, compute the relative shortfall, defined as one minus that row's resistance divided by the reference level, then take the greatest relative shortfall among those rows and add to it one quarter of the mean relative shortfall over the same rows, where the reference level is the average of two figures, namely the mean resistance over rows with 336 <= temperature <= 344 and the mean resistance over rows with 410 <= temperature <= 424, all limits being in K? -0.130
